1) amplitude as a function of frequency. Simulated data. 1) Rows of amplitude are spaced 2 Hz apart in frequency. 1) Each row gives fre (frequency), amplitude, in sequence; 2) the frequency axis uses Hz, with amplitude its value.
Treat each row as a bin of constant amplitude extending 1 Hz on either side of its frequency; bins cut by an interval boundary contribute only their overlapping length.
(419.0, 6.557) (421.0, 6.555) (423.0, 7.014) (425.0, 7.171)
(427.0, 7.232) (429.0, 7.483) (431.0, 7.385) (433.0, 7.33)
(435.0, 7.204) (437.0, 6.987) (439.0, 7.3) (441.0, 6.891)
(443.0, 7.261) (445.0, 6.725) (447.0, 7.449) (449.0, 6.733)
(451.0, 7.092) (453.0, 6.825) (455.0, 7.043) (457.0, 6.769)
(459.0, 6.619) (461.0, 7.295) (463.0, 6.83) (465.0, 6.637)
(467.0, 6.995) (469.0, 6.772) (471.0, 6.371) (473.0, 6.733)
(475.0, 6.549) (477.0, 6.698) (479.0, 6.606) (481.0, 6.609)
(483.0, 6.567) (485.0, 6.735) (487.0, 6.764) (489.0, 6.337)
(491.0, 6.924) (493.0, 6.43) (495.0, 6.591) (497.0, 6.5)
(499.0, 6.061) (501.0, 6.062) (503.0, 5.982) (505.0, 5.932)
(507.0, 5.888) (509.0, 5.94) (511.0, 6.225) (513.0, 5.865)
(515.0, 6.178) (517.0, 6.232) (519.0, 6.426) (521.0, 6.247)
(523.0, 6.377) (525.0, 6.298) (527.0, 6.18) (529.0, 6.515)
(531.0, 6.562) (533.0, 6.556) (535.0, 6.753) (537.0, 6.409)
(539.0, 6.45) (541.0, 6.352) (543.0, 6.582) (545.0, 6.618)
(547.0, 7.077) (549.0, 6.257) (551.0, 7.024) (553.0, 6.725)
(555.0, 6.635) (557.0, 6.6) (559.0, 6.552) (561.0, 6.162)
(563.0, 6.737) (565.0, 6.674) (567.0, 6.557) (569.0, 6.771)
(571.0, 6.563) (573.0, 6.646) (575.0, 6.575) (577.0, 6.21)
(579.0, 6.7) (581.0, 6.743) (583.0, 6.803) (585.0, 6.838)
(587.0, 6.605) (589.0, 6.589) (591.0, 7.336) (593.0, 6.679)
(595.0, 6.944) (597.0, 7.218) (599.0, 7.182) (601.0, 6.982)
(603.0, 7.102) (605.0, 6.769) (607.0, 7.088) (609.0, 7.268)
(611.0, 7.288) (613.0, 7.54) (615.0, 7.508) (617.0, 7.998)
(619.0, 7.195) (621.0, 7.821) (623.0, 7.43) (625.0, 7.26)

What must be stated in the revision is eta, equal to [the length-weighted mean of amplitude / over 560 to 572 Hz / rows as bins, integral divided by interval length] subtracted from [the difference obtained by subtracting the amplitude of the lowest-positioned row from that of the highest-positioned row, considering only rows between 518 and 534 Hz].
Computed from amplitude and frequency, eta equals -6.4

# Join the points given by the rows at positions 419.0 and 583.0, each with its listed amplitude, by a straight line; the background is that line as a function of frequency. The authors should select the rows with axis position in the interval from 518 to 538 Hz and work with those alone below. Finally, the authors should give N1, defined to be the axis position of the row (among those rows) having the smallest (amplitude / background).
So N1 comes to 527.0 Hz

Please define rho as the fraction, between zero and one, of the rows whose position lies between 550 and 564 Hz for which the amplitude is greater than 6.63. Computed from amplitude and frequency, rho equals 0.57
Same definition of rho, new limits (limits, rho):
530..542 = 0.17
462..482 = 0.60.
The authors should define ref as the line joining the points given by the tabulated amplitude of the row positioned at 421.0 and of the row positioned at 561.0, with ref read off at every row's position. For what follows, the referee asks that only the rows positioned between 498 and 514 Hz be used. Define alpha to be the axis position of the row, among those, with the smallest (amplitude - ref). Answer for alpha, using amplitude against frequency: 513.0 Hz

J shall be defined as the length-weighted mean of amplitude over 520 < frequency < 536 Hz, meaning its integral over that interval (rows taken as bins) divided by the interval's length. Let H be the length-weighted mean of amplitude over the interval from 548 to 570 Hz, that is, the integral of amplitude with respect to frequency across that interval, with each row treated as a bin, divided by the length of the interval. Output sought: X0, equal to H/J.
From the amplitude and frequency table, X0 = 1.03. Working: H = 6.6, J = 6.44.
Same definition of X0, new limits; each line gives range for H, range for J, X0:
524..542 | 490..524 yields 1.04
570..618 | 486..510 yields 1.11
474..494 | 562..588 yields 1.00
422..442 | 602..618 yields 0.98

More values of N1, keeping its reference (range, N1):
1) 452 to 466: 459.0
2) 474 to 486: 475.0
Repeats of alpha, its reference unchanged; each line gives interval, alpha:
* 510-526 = 513.0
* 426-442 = 441.0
